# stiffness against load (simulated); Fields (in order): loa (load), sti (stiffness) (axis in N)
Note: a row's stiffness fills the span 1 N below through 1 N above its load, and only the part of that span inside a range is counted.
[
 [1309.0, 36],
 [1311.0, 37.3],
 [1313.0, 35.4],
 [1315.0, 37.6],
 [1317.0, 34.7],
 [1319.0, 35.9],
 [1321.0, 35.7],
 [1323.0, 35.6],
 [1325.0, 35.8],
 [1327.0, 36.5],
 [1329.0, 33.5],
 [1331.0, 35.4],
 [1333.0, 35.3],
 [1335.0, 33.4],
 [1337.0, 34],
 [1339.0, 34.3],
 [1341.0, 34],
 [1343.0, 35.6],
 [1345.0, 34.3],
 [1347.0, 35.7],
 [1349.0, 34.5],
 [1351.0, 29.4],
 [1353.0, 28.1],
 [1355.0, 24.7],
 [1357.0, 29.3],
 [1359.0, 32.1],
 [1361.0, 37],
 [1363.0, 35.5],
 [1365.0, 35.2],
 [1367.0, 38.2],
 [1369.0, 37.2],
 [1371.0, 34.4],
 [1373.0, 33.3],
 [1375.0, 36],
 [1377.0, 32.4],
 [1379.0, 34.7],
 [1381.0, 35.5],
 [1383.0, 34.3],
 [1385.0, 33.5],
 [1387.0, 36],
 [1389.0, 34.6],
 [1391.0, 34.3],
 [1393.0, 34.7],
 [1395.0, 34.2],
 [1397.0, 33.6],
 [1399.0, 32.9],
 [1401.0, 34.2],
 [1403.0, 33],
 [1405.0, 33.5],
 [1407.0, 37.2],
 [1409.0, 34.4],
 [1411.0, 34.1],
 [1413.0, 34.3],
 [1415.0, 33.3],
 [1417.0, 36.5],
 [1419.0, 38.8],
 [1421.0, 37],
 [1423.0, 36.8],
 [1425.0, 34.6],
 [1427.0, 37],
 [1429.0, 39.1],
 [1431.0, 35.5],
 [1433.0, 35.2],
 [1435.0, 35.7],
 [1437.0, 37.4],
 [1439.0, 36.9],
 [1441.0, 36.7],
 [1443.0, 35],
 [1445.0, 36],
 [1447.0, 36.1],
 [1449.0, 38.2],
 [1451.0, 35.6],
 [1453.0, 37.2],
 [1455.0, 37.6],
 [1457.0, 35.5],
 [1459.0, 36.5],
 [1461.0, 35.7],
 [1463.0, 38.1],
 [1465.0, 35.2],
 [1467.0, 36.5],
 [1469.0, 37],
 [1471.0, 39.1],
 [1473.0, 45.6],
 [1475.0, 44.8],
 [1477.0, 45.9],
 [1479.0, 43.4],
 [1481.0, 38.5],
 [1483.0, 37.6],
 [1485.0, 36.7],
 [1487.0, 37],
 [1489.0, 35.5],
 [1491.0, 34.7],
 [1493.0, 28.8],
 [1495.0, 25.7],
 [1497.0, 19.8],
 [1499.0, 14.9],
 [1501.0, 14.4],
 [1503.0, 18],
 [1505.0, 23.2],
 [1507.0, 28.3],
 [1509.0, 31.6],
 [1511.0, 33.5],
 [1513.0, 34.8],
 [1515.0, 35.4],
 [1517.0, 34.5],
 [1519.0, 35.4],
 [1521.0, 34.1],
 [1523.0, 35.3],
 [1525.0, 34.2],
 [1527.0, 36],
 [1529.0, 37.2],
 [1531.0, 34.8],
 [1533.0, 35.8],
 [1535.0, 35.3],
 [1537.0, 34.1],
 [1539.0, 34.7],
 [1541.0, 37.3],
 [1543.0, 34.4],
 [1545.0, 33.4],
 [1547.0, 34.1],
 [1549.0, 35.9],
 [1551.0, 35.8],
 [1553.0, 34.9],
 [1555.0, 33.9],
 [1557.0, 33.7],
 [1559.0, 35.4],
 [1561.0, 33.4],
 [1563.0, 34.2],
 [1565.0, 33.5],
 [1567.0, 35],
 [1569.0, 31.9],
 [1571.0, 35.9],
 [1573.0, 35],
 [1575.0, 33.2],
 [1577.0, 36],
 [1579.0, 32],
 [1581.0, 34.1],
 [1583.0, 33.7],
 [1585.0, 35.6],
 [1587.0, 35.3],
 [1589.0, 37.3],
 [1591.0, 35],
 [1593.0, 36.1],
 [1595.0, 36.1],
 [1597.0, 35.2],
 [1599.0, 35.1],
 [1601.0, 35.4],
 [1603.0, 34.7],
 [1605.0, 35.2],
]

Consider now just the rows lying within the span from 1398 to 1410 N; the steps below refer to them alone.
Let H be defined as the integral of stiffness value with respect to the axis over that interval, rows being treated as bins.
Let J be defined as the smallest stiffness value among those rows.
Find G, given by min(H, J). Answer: 32.9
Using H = 410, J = 32.9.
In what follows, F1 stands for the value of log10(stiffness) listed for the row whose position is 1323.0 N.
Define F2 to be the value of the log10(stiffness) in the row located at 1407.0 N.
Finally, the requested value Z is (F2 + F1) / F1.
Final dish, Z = 2.01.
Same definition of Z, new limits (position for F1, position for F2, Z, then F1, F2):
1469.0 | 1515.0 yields 1.99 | 1.57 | 1.55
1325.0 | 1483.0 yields 2.01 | 1.55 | 1.58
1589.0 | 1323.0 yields 1.99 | 1.57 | 1.55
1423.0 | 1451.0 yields 1.99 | 1.57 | 1.55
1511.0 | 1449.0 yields 2.04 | 1.53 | 1.58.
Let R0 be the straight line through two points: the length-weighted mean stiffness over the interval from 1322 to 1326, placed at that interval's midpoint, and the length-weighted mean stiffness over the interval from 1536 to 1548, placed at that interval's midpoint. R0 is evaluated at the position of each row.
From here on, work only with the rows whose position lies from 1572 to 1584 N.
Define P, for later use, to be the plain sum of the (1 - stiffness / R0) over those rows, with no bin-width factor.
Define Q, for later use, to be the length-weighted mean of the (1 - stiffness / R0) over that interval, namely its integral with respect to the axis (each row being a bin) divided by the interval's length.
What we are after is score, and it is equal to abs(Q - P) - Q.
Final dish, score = 0.06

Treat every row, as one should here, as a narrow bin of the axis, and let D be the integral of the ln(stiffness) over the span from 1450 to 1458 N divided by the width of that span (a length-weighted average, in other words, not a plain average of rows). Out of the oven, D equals 3.60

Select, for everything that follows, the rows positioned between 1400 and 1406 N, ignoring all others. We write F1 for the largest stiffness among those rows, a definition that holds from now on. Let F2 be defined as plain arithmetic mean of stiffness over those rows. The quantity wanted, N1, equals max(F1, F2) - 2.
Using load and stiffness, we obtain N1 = 32.2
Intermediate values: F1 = 34.2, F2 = 33.6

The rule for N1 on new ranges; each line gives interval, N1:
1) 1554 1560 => 33.4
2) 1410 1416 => 32.3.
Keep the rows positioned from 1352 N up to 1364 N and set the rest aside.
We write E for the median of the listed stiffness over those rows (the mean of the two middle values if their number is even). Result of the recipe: 30.7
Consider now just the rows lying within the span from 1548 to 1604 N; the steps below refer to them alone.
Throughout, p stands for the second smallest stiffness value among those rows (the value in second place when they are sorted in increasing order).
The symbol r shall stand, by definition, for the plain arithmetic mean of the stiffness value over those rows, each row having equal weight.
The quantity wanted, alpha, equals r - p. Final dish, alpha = 2.8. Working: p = 32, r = 34.8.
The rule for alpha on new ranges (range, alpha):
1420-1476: 2.2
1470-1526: 18.0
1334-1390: 5.7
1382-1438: 2.2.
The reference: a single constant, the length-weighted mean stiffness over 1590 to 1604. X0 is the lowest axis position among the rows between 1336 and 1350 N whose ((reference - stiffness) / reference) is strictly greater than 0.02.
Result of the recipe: 1337.0 N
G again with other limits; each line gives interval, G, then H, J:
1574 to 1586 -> 32.0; 409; 32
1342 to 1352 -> 29.4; 339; 29.4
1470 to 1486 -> 36.7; 663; 36.7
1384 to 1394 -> 33.5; 346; 33.5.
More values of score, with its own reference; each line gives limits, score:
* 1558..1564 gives 0.01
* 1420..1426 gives 0.08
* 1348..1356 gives 0.36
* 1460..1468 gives 0.15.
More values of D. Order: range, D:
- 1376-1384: 3.53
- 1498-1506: 2.85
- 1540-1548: 3.55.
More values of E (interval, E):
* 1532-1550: 34.7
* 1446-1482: 37.4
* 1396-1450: 35.7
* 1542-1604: 35.0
